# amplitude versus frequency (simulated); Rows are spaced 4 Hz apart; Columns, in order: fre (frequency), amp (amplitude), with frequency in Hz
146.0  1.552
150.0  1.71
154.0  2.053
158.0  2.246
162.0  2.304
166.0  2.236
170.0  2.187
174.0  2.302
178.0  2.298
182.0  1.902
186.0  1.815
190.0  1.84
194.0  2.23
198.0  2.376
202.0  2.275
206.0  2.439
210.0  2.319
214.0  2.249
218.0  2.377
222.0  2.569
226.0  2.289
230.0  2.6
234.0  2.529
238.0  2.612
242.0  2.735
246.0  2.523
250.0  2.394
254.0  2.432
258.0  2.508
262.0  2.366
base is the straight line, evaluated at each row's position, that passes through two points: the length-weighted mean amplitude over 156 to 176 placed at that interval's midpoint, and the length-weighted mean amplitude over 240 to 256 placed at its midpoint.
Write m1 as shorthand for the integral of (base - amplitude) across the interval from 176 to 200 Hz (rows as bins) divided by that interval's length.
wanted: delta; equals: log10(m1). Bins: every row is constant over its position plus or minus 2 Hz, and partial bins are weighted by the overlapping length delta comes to -0.6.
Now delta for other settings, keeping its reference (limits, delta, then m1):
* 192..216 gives -1.2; 0.06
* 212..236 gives -2.1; 0.01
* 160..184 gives -1.2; 0.07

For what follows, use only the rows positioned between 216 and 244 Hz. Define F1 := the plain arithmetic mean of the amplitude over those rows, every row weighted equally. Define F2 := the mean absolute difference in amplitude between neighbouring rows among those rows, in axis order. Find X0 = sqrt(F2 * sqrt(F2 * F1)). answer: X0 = 0.34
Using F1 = 2.53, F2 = 0.18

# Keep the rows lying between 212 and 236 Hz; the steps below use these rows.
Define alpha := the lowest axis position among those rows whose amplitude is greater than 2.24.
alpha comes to 214.0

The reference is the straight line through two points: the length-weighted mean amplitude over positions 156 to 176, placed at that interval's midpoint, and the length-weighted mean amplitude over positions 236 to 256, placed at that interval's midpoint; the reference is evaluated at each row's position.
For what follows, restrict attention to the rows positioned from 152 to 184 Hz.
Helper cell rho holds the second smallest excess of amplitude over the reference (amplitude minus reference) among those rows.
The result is -0.16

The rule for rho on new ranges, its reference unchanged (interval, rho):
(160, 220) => -0.50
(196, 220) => -0.11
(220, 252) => -0.16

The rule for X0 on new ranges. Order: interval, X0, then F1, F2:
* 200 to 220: 0.25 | 2.33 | 0.12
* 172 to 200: 0.33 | 2.11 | 0.17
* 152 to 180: 0.19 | 2.23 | 0.08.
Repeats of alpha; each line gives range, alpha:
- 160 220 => 162.0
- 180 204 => 198.0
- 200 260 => 202.0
